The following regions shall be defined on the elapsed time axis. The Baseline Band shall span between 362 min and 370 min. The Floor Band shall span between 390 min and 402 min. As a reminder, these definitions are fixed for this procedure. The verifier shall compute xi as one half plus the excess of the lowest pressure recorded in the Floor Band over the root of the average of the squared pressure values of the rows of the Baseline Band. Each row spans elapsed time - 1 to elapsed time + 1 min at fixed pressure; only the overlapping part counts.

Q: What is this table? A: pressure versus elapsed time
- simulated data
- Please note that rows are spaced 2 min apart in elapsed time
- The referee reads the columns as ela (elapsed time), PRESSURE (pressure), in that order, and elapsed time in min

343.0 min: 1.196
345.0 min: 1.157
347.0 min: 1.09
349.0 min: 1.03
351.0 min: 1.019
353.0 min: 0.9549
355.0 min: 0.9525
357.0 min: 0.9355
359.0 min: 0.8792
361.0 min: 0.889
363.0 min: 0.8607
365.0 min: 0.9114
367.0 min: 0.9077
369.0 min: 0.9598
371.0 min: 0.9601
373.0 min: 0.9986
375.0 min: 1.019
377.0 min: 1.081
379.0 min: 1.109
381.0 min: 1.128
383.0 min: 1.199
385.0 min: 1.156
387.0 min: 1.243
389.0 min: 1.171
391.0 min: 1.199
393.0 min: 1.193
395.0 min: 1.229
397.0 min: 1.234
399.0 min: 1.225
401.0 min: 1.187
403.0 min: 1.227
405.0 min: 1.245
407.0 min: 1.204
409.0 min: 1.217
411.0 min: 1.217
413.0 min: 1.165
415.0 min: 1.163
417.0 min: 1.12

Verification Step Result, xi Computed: 0.78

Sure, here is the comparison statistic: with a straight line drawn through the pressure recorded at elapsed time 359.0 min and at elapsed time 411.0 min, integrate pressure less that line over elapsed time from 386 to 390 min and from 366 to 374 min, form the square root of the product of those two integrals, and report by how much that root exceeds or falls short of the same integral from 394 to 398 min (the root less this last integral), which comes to -0.3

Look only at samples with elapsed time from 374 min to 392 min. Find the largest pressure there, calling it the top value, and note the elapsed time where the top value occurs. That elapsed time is 387.0 min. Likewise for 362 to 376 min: 375.0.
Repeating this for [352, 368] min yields 353.0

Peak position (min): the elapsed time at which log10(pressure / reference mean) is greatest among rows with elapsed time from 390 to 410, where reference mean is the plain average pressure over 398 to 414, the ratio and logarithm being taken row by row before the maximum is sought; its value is 405.0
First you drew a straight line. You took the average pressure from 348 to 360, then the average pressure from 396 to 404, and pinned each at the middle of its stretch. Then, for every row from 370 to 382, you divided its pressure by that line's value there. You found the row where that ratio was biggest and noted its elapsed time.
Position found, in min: 381.0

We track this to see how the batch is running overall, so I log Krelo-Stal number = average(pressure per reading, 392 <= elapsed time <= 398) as 1.22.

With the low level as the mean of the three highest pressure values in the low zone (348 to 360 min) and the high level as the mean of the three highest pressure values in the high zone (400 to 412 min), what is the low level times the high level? 1.23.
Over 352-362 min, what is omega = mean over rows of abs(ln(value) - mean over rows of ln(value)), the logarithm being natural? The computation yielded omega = 0.033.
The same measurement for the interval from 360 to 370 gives 0.027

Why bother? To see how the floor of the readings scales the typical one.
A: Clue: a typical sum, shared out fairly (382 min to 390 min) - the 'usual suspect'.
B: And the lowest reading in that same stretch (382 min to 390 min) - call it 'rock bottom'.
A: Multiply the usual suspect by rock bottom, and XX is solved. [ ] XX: 1.4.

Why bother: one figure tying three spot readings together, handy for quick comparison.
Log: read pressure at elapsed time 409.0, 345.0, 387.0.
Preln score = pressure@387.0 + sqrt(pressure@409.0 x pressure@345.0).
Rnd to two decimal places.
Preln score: 2.43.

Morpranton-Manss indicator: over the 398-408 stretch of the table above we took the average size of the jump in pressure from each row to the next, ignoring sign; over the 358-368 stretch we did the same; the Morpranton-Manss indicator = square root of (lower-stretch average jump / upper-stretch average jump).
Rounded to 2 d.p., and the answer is 0.82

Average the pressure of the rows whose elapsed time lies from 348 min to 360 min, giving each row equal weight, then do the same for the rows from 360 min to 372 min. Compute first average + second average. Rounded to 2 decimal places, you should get 1.88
